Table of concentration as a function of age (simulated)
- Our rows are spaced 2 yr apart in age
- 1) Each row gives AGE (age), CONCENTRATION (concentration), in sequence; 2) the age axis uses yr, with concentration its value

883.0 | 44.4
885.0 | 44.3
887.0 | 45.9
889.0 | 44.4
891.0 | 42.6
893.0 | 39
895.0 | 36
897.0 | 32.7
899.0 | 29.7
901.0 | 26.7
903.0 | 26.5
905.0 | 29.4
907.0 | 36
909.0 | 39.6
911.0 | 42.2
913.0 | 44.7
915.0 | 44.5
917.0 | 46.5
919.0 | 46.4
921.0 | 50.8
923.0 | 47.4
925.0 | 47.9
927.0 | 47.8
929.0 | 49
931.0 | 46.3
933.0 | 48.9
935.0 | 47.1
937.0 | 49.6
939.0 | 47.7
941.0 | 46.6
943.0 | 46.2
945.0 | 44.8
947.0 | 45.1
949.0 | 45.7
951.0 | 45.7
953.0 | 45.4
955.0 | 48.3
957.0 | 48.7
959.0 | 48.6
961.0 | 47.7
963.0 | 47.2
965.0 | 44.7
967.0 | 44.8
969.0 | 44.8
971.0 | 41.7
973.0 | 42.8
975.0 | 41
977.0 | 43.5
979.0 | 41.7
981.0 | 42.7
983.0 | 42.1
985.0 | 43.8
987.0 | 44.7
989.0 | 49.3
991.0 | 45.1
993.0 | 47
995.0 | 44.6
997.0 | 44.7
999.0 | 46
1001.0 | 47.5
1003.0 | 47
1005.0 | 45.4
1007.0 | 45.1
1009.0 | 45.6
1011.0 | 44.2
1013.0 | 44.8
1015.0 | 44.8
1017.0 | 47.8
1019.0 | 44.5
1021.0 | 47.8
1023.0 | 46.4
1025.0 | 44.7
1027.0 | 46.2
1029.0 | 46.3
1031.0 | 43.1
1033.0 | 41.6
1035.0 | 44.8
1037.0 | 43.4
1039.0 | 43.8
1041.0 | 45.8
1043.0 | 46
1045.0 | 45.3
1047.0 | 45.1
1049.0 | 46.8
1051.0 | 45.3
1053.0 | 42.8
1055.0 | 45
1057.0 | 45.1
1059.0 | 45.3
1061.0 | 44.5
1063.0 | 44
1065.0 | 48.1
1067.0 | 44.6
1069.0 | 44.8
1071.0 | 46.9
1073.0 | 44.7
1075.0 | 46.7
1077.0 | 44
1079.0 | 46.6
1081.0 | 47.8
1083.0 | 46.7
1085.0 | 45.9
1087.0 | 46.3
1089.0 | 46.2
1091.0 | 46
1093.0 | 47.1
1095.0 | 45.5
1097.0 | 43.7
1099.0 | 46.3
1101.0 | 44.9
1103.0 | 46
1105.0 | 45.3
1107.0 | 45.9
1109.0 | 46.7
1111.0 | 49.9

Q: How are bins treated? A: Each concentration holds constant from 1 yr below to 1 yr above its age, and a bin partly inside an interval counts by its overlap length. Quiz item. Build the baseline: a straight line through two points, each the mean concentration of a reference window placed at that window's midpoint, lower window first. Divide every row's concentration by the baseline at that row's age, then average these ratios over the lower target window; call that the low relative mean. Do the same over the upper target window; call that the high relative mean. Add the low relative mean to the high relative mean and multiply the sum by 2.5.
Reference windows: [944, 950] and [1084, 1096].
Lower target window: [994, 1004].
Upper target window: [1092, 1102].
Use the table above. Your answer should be 4.98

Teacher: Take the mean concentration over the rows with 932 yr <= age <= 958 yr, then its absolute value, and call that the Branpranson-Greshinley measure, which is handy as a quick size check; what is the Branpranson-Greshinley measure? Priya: 46.9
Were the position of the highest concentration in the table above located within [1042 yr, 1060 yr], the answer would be 1049.0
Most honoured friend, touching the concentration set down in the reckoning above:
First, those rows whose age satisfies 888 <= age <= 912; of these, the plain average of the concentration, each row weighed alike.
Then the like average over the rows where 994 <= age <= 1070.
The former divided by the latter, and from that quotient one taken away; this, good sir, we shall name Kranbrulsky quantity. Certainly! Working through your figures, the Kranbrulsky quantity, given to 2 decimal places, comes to -0.22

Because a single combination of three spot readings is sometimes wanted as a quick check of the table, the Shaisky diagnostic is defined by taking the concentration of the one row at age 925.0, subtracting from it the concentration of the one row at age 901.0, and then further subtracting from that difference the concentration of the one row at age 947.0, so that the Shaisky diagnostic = -24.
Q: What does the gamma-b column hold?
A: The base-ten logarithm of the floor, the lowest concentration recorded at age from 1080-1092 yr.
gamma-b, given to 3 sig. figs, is 1.66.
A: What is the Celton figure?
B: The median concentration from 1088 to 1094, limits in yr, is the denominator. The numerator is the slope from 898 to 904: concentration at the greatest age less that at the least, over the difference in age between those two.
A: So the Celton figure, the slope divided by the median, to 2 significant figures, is -0.017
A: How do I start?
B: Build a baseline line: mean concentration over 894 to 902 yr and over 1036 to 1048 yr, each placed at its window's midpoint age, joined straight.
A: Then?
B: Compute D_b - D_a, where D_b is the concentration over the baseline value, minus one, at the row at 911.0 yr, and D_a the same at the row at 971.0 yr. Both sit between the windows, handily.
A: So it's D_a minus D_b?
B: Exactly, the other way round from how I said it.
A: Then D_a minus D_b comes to -0.21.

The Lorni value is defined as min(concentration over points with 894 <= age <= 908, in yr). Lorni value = 26.5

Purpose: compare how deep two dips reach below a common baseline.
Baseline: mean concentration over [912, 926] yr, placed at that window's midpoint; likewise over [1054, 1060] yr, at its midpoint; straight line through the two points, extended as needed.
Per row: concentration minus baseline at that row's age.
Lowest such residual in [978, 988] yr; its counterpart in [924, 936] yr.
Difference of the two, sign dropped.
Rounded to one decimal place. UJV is 4.0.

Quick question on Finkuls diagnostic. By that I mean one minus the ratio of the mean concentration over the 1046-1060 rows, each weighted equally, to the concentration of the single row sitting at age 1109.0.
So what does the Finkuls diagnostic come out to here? 0.035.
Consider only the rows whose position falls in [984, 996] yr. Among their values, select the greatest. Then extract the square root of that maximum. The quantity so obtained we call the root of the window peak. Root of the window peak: 7.02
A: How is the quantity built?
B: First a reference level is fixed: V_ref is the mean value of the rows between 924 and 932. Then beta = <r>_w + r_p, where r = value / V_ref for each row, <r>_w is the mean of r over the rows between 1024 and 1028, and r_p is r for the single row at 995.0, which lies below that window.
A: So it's 1.89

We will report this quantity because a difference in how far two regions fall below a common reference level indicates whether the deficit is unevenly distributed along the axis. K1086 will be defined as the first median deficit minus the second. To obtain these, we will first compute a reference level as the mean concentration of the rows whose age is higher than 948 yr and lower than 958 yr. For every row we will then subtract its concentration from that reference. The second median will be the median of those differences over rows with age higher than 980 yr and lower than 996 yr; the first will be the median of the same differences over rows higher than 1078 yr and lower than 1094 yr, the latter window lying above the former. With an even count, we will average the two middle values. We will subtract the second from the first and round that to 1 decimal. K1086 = -1.8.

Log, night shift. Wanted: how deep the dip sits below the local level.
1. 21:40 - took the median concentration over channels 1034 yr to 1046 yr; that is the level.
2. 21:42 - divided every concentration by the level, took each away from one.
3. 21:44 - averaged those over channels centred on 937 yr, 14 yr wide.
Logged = -0.05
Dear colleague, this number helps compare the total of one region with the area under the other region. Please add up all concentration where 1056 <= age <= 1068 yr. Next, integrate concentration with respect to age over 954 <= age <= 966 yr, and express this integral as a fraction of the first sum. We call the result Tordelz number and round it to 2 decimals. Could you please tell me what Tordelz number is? 2.10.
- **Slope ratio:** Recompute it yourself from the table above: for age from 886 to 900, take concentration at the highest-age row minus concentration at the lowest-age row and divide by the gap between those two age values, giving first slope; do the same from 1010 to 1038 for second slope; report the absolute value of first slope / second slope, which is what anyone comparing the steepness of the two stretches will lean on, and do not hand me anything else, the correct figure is 43.9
